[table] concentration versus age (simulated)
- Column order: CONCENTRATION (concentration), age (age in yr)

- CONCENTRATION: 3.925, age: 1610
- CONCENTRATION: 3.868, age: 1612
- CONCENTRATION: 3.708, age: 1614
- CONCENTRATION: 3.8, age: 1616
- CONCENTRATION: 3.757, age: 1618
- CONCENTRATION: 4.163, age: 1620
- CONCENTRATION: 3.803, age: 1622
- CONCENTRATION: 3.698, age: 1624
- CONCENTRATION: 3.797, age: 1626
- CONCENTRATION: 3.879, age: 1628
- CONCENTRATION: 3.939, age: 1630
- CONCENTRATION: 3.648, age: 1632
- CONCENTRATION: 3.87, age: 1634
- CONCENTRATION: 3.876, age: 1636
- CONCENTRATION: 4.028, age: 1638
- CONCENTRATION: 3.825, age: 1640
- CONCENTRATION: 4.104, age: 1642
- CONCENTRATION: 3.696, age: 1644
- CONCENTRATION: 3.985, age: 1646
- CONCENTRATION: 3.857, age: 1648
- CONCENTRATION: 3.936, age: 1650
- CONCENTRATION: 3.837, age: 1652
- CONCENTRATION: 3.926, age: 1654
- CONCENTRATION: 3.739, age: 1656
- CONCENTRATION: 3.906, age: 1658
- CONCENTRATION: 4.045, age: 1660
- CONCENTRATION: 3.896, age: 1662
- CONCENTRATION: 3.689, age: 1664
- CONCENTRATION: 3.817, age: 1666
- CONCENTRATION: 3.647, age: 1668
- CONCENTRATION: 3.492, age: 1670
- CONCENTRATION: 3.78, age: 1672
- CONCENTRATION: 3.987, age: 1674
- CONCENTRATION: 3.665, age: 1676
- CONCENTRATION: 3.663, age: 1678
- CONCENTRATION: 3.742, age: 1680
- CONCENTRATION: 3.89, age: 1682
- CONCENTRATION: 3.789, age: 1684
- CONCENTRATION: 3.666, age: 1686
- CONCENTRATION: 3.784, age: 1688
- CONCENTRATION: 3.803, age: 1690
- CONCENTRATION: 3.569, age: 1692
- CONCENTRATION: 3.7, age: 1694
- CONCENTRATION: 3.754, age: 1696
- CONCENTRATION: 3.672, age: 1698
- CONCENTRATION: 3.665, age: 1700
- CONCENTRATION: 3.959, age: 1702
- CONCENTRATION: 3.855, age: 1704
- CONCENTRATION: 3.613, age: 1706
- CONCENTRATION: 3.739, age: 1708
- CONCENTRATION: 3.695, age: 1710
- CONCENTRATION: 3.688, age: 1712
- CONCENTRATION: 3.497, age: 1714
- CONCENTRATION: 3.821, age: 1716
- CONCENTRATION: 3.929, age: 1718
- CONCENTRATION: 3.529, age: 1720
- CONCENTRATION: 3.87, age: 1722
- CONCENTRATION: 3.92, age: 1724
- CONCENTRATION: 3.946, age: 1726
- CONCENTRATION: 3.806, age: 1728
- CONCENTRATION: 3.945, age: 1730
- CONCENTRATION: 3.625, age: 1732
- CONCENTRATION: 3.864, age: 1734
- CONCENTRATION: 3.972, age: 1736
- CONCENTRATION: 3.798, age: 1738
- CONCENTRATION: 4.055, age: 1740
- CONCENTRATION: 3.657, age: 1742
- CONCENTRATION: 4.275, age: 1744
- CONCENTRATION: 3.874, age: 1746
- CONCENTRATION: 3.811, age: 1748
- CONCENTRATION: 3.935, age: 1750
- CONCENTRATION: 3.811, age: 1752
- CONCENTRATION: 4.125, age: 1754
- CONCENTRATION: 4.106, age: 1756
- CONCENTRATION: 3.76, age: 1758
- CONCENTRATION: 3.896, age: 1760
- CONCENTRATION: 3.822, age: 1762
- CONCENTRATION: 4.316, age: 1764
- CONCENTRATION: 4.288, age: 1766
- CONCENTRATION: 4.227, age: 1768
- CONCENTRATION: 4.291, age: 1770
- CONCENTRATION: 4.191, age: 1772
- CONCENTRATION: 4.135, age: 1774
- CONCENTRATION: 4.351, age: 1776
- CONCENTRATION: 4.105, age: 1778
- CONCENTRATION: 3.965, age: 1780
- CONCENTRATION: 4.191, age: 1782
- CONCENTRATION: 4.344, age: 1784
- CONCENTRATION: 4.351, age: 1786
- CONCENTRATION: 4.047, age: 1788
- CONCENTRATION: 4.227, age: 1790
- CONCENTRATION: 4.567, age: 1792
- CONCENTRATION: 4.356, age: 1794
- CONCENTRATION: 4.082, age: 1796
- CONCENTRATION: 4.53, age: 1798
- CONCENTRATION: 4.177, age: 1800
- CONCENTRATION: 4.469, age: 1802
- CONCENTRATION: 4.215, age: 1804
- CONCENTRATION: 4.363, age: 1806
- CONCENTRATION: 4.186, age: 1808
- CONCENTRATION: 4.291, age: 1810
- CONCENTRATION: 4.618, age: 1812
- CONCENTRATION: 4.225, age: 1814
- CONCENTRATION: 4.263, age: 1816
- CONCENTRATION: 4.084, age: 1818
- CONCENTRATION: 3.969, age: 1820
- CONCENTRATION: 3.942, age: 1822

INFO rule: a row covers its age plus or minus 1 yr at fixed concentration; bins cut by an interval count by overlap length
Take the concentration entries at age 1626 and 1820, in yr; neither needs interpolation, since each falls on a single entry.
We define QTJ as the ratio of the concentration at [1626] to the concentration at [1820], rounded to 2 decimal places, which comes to 0.96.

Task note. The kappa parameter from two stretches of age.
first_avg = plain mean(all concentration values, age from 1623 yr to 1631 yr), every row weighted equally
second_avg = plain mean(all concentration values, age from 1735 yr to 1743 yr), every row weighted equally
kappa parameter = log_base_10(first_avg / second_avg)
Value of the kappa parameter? 0.00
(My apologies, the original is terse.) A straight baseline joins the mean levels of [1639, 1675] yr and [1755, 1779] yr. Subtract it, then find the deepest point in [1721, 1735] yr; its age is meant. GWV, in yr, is 1732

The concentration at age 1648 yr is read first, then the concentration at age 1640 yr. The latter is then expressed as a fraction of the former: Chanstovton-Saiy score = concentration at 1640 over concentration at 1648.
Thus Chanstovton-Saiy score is 0.99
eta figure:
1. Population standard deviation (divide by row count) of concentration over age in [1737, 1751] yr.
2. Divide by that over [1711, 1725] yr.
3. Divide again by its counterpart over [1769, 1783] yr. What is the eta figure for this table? 9.5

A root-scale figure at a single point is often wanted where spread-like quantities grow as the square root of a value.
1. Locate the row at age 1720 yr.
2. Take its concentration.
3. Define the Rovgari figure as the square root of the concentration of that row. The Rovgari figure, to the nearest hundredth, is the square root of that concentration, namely 1.88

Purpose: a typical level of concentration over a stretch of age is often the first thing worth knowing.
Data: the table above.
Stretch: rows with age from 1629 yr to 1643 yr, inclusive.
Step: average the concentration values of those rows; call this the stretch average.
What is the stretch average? 3.90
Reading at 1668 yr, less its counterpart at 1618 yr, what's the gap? -0.11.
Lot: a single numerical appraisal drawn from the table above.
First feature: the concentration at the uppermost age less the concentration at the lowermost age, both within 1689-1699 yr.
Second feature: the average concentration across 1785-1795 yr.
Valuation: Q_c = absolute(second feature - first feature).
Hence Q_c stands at 4.44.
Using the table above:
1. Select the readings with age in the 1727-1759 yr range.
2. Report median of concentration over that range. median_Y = 3.87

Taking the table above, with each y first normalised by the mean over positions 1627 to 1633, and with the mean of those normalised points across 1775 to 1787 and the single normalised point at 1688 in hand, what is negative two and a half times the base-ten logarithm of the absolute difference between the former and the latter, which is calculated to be 2.4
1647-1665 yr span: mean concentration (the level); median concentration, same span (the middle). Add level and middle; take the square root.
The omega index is 2.79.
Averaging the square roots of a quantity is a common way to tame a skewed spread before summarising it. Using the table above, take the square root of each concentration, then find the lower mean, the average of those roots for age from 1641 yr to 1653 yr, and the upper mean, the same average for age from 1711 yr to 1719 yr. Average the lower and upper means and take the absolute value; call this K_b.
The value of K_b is 1.954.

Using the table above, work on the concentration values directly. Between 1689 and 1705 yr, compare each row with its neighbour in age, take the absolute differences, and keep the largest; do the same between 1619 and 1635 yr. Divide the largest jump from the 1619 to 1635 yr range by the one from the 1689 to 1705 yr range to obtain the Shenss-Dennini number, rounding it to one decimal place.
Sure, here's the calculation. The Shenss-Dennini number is 1.2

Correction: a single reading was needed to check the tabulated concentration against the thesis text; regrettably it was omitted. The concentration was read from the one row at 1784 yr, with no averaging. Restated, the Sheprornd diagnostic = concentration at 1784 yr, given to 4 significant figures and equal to 4.344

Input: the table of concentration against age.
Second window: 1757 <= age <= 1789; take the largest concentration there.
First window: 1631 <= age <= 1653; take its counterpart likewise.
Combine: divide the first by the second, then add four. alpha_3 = 4.94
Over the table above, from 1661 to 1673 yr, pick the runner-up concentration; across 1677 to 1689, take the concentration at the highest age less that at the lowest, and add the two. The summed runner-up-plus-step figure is 3.94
